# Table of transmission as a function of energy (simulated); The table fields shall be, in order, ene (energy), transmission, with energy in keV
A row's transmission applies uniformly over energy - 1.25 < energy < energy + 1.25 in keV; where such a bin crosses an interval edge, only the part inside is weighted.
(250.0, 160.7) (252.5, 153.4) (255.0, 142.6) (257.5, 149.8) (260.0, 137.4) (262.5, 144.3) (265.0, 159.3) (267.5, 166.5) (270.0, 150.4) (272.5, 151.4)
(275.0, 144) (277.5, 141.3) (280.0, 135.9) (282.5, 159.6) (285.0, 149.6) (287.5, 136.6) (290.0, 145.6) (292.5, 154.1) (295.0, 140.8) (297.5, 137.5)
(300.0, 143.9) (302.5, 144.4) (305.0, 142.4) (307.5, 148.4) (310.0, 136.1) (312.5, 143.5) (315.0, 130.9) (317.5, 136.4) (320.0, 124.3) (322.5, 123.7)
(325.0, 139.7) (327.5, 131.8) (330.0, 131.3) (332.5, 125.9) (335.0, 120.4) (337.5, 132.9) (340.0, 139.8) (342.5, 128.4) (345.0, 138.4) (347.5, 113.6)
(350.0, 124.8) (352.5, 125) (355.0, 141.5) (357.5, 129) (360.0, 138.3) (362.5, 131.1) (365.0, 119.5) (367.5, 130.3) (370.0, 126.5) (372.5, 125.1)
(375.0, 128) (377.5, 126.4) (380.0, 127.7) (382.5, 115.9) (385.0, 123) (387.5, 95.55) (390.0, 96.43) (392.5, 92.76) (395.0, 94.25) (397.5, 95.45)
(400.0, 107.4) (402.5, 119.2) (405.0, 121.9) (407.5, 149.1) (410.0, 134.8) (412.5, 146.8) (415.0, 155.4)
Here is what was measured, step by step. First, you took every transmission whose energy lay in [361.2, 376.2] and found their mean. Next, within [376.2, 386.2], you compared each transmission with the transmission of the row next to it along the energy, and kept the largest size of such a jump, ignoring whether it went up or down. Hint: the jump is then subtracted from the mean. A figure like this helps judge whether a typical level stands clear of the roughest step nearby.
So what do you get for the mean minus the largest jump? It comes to 115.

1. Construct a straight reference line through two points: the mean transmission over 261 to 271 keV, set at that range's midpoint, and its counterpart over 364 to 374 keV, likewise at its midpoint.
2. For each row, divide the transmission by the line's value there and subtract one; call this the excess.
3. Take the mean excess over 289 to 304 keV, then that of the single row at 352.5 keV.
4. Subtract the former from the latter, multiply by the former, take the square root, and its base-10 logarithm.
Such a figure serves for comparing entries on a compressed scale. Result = -1.73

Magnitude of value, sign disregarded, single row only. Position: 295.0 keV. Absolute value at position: 141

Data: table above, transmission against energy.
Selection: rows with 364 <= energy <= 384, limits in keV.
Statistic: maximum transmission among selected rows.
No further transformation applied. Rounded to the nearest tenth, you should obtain 130.3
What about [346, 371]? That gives 141.5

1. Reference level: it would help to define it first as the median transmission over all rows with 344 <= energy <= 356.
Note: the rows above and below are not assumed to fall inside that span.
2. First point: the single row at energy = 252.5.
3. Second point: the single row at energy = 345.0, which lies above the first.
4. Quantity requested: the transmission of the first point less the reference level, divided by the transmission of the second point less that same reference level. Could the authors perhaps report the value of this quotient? 2.1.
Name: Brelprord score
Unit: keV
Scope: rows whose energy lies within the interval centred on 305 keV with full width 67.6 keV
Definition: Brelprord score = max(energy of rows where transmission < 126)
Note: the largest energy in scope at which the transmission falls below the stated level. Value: 335.0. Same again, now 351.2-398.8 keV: 397.5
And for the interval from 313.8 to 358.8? 352.5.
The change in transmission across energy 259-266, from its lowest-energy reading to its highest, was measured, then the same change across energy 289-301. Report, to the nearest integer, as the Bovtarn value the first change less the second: 24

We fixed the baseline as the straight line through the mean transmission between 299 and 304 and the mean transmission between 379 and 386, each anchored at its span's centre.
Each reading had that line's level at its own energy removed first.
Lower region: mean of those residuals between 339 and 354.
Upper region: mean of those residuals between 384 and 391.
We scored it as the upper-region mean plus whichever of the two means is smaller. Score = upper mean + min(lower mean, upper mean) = -32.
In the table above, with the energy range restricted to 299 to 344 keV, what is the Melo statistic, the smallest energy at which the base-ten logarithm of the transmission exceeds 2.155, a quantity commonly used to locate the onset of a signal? 300.0 keV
